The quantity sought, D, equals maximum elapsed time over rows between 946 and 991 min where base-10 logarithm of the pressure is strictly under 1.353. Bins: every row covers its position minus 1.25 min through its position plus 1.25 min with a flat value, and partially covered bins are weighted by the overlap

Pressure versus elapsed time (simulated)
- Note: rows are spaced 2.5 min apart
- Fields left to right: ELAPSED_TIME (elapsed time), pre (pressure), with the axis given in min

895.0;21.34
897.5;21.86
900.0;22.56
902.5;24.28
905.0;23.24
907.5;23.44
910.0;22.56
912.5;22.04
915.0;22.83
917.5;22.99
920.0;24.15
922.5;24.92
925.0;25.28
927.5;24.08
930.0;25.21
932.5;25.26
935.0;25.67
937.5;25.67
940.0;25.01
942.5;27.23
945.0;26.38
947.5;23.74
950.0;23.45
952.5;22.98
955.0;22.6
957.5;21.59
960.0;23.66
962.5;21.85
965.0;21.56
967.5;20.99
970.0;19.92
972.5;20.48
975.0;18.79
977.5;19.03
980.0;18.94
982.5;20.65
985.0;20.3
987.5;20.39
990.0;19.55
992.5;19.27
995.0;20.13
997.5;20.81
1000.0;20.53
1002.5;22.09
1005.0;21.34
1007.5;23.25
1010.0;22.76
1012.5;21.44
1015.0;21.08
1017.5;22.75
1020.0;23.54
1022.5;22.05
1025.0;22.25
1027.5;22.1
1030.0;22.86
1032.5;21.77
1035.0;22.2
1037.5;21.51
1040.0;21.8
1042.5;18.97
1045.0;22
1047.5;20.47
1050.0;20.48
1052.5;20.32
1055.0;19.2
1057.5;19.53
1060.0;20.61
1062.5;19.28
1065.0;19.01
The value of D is 990.0 min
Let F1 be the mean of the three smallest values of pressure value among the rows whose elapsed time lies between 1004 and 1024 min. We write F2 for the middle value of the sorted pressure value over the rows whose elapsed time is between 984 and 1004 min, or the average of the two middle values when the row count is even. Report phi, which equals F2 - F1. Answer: -0.9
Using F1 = 21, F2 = 20.3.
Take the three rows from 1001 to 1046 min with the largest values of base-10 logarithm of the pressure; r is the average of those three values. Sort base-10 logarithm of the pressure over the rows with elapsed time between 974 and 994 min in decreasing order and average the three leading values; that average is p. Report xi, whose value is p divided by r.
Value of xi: 0.96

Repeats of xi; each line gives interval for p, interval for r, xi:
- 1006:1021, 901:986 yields 0.96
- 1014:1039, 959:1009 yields 1.00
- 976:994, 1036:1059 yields 0.98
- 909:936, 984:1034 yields 1.03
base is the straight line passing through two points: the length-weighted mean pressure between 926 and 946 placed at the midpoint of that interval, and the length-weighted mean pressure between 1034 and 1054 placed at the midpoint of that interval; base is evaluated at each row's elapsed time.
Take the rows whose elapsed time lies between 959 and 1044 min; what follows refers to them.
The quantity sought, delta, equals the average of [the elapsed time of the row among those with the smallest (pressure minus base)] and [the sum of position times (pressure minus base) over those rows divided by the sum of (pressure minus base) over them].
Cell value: 976.4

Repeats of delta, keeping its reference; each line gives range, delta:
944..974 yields 966.6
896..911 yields 900.4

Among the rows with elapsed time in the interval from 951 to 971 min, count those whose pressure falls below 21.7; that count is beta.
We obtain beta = 4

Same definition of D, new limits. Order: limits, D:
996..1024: 1022.5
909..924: 912.5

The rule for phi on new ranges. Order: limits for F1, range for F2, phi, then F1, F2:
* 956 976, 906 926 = 3.5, 20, 23.2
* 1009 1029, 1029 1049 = 0.3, 22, 21.8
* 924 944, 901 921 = -1.7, 25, 23.1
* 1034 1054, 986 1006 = 0.5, 20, 20.5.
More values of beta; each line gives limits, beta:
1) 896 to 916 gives 0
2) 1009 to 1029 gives 2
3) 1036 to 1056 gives 6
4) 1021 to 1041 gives 1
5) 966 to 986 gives 8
